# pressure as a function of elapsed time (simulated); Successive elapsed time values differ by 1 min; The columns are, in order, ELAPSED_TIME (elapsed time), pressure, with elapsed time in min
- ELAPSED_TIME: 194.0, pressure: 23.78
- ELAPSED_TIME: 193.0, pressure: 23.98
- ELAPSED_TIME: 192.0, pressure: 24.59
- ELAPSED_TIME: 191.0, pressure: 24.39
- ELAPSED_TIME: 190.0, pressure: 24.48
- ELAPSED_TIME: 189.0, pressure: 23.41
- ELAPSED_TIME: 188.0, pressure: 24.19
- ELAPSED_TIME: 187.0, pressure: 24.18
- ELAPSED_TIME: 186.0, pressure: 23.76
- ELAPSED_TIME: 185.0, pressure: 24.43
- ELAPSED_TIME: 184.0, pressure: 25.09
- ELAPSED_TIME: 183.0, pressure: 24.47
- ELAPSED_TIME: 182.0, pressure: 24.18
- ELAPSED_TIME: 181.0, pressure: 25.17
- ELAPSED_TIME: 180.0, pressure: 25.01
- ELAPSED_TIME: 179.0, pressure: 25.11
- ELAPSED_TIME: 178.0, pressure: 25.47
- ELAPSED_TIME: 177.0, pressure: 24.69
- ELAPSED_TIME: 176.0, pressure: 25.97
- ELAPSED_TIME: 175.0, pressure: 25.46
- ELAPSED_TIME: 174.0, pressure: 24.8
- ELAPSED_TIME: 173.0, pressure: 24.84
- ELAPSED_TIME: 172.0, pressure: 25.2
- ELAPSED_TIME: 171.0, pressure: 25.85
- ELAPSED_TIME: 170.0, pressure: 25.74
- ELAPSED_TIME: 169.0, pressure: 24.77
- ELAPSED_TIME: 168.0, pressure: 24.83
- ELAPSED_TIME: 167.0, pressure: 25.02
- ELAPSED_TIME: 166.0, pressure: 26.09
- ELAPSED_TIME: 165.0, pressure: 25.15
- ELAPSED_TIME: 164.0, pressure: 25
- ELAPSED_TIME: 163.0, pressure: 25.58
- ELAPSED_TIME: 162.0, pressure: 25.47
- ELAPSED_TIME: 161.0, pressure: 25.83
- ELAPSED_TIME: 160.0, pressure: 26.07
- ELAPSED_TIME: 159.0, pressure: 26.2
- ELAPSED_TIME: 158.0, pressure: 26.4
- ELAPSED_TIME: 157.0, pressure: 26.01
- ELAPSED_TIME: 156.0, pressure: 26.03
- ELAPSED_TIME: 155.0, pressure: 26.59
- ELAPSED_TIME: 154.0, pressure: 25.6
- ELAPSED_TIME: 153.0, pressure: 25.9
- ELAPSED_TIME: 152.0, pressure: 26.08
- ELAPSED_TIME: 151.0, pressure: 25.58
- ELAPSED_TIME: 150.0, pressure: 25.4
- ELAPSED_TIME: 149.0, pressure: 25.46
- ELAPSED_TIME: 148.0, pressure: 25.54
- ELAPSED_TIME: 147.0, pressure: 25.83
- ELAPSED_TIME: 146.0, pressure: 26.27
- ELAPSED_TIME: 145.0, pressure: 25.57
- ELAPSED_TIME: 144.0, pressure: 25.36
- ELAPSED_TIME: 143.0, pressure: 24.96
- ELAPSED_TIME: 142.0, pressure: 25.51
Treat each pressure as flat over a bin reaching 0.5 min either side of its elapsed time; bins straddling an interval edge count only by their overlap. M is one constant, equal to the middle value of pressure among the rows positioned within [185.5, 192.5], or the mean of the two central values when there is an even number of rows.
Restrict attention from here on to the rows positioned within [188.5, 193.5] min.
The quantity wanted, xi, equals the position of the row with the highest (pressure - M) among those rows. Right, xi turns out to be 192.0 min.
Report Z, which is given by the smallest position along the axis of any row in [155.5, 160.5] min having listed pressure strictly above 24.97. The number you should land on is 156.0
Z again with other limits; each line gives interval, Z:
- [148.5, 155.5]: 149.0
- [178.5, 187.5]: 179.0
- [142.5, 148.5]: 144.0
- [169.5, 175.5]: 170.0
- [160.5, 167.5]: 161.0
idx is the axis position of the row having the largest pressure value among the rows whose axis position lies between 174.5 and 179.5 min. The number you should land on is 176.0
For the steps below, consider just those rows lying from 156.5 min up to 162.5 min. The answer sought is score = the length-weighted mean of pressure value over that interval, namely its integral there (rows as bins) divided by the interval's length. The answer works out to 26.0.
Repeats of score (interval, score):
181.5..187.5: 24.4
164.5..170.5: 25.3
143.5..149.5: 25.7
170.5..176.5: 25.4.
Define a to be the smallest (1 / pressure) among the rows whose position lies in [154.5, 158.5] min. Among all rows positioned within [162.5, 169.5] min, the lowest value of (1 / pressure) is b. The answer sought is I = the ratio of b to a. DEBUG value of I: 1.02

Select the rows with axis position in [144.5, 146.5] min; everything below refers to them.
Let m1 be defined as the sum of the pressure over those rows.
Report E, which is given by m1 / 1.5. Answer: 35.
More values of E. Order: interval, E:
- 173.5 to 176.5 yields 51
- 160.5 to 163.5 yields 51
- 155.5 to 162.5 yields 121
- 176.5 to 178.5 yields 33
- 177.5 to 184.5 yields 116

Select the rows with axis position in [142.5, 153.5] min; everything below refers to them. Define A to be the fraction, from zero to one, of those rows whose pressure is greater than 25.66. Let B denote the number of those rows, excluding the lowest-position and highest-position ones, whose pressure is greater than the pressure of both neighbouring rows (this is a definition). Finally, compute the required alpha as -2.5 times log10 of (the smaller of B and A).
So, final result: 1.10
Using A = 0.36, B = 2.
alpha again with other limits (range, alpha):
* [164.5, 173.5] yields 1.19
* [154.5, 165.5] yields 0.49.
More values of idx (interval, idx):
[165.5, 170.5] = 166.0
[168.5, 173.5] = 171.0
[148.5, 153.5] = 152.0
